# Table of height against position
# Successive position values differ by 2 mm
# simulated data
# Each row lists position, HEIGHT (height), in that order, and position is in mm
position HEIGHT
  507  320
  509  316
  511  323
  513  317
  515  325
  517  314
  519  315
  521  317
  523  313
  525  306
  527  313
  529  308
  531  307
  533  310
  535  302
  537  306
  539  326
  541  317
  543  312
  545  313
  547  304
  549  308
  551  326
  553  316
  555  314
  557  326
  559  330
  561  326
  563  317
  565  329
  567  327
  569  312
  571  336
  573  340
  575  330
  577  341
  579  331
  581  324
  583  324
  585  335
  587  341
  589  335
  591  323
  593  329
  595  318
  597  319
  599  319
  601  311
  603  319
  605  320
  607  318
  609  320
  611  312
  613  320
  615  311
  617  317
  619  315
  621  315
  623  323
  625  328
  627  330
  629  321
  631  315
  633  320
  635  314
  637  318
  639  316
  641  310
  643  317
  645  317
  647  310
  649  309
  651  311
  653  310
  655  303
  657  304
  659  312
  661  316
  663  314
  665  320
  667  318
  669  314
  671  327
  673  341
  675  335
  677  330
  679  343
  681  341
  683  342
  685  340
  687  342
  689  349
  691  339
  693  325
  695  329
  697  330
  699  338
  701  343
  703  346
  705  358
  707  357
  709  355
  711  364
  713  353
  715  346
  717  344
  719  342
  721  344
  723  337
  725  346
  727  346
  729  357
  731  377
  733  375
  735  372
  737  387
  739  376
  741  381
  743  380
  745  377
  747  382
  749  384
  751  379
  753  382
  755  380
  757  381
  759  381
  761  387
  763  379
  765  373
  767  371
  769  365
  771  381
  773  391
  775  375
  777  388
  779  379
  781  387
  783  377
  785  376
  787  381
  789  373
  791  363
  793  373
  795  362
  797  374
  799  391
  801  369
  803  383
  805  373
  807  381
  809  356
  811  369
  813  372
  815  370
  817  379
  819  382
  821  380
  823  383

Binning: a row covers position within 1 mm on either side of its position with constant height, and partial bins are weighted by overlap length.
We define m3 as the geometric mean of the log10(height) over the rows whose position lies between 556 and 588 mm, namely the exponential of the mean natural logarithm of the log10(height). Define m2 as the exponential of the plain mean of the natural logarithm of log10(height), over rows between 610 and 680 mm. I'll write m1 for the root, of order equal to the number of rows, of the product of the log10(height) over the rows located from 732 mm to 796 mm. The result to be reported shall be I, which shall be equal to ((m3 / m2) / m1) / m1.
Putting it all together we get 0.151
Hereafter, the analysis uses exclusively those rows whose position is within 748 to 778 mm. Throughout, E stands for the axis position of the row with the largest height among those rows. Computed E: 773 mm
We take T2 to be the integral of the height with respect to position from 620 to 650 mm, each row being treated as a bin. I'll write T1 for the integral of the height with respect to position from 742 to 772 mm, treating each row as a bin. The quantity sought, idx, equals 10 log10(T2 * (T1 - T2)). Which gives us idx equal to 72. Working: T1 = 11364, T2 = 9526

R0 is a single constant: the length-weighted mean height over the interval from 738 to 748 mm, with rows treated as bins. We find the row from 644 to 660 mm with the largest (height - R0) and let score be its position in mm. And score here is 645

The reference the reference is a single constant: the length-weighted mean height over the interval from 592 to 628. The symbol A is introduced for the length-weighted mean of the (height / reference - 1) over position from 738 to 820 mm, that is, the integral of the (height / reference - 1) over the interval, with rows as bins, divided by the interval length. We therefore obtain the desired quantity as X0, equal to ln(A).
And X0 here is -1.7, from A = 0.18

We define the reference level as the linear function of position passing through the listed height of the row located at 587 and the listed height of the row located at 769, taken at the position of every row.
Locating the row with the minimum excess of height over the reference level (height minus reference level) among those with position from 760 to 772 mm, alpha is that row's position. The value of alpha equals 769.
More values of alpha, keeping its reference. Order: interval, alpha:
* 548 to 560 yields 549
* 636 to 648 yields 647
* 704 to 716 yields 715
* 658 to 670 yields 659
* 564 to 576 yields 569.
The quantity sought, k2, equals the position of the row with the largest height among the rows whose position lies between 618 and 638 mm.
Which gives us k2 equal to 627 mm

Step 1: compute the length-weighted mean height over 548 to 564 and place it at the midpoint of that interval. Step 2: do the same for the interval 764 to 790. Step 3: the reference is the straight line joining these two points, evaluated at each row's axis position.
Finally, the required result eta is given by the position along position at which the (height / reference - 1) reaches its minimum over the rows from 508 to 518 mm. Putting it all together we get 517 mm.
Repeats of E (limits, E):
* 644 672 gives 671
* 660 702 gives 689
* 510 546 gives 539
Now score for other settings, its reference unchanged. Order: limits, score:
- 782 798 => 787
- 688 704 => 689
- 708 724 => 711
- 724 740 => 737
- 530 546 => 539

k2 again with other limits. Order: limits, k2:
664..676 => 673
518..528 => 521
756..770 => 761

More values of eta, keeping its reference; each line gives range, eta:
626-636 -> 635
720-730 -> 723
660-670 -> 669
